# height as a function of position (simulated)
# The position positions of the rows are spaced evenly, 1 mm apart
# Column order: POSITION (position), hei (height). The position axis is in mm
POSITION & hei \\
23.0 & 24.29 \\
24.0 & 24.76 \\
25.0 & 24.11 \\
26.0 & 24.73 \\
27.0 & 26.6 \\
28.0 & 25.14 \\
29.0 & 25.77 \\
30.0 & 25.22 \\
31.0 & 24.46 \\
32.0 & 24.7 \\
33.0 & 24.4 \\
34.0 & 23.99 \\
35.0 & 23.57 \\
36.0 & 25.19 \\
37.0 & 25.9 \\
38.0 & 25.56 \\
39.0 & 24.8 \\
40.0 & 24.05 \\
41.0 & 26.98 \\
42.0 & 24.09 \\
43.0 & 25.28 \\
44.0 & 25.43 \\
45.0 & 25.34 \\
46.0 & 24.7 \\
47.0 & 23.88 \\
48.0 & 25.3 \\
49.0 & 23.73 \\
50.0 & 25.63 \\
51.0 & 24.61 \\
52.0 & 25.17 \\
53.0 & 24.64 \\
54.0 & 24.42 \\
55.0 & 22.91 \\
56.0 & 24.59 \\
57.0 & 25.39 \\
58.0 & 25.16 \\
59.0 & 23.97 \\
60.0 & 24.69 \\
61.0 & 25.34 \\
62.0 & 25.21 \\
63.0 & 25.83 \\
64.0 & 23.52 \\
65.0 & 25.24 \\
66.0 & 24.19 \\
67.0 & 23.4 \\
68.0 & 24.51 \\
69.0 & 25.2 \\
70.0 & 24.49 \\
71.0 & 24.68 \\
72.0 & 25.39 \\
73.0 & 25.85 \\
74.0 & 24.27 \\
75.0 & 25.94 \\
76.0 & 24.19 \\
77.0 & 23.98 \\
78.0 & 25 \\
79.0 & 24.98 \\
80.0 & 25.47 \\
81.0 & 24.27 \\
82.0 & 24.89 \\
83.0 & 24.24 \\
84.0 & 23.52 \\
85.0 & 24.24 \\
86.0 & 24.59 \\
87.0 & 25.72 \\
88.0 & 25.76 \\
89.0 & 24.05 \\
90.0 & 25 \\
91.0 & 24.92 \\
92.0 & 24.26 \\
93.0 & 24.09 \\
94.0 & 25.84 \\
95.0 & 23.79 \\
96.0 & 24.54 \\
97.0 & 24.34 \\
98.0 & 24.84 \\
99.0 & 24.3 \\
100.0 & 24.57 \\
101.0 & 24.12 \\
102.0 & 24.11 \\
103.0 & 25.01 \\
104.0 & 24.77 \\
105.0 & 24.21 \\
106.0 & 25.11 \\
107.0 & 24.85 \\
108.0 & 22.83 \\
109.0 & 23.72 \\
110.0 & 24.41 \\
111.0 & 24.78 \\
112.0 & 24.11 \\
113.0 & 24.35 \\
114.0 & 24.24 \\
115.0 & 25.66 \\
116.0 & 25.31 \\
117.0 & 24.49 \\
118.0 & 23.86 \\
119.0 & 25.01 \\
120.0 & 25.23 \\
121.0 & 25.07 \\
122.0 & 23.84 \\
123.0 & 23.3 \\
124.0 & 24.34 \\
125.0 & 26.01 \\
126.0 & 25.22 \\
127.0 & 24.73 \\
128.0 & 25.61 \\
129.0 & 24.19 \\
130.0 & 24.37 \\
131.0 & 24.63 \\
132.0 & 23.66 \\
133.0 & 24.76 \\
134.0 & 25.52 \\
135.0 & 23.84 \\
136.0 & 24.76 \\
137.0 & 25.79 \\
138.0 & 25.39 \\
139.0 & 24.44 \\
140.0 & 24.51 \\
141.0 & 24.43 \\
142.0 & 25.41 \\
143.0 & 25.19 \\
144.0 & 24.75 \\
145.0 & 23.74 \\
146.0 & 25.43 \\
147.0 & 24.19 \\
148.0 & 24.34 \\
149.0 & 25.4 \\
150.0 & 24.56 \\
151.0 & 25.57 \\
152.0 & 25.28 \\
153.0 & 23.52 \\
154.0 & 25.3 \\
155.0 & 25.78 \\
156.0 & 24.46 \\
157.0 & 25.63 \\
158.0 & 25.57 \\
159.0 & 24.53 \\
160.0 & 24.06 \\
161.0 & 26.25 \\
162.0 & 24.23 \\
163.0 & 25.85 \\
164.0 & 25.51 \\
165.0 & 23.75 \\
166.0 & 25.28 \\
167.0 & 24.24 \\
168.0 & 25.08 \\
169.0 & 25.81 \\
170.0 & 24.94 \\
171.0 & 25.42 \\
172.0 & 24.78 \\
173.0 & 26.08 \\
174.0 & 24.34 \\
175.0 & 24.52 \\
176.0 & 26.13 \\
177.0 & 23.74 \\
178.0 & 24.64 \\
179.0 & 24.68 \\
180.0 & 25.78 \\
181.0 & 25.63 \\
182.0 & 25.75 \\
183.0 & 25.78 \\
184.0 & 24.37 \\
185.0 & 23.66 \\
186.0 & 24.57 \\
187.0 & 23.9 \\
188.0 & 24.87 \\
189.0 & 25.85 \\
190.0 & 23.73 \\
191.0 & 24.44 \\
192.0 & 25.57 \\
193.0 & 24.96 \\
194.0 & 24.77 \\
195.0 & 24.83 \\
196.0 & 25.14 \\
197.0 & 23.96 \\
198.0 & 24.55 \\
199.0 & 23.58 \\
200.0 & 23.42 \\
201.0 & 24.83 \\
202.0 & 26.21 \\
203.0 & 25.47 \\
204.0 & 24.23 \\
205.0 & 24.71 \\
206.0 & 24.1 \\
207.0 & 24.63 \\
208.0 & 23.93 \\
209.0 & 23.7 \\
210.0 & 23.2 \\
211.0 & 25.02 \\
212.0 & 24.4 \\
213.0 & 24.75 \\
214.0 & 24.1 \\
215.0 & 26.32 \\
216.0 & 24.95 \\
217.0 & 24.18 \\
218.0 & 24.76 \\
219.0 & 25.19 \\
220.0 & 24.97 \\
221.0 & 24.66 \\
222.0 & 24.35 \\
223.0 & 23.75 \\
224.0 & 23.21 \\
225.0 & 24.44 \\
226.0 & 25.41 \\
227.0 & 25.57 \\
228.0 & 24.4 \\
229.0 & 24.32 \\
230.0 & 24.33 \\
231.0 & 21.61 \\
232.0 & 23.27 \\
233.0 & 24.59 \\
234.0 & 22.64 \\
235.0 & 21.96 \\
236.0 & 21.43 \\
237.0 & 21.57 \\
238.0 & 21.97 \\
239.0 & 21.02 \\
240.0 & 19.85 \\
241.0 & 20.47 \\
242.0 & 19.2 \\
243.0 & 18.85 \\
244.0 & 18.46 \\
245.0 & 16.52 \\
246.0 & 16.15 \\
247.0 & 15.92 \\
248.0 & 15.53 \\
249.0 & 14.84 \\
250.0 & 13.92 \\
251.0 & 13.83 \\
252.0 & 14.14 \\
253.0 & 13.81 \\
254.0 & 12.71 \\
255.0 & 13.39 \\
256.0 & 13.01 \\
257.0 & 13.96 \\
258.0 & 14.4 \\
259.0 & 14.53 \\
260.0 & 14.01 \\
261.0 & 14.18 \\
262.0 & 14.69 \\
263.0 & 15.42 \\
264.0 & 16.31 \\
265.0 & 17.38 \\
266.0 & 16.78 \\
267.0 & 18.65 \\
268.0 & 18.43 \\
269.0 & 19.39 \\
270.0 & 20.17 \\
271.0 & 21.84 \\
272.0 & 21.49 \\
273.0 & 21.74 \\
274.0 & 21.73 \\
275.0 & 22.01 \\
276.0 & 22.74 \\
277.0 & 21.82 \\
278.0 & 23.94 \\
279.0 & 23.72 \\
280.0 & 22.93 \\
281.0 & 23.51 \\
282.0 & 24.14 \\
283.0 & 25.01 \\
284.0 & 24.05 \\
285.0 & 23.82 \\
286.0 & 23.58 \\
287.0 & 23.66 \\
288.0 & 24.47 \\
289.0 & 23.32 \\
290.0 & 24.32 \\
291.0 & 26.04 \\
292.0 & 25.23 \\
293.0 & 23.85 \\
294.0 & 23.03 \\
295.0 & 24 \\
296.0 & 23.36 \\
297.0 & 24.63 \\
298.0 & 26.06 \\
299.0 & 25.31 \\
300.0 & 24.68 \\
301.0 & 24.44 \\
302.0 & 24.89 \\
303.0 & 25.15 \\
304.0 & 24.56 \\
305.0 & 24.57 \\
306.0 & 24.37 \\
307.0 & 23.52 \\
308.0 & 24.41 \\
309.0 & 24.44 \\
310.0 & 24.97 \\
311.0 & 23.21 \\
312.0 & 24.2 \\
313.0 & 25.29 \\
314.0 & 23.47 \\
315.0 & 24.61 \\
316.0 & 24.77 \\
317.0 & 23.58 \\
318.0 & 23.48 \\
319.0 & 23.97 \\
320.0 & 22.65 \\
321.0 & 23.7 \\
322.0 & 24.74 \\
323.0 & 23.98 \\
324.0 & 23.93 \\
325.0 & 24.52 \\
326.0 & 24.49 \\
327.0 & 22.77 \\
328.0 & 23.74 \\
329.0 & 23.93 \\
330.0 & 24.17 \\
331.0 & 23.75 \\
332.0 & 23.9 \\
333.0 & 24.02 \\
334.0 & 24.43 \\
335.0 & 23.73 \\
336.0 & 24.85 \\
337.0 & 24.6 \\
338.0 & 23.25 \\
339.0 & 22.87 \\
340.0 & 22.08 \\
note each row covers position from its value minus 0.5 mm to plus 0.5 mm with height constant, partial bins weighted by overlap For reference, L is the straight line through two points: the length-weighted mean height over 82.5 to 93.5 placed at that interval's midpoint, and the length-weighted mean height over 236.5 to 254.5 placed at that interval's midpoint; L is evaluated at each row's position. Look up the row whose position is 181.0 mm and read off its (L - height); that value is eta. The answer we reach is -5.4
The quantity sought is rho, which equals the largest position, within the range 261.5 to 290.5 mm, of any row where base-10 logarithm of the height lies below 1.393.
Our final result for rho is 290.0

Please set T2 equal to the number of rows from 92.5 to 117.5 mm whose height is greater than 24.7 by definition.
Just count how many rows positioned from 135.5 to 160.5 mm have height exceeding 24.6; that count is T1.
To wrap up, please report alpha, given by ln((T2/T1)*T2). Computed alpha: 1.8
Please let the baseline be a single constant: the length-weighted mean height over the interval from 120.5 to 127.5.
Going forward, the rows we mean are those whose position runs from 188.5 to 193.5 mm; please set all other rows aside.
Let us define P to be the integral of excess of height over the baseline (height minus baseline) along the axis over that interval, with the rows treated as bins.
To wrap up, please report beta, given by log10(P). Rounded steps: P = 1.33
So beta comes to 0.12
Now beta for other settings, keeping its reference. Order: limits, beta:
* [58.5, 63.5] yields 0.26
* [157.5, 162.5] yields 0.15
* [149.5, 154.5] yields 0.00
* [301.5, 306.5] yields -0.50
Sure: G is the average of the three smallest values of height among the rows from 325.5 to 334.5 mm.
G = 23.4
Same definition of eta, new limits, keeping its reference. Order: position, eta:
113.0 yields -0.9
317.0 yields -9.8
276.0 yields -7.0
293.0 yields -8.9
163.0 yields -4.8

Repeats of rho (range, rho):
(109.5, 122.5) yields 122.0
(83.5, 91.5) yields 89.0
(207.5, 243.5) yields 243.0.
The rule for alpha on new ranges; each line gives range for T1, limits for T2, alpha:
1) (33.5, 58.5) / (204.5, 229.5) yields 1.8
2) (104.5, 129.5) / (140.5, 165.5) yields 2.8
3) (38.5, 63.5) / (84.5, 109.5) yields 1.8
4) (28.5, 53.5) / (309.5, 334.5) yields -0.1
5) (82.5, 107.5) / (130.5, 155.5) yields 3.0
